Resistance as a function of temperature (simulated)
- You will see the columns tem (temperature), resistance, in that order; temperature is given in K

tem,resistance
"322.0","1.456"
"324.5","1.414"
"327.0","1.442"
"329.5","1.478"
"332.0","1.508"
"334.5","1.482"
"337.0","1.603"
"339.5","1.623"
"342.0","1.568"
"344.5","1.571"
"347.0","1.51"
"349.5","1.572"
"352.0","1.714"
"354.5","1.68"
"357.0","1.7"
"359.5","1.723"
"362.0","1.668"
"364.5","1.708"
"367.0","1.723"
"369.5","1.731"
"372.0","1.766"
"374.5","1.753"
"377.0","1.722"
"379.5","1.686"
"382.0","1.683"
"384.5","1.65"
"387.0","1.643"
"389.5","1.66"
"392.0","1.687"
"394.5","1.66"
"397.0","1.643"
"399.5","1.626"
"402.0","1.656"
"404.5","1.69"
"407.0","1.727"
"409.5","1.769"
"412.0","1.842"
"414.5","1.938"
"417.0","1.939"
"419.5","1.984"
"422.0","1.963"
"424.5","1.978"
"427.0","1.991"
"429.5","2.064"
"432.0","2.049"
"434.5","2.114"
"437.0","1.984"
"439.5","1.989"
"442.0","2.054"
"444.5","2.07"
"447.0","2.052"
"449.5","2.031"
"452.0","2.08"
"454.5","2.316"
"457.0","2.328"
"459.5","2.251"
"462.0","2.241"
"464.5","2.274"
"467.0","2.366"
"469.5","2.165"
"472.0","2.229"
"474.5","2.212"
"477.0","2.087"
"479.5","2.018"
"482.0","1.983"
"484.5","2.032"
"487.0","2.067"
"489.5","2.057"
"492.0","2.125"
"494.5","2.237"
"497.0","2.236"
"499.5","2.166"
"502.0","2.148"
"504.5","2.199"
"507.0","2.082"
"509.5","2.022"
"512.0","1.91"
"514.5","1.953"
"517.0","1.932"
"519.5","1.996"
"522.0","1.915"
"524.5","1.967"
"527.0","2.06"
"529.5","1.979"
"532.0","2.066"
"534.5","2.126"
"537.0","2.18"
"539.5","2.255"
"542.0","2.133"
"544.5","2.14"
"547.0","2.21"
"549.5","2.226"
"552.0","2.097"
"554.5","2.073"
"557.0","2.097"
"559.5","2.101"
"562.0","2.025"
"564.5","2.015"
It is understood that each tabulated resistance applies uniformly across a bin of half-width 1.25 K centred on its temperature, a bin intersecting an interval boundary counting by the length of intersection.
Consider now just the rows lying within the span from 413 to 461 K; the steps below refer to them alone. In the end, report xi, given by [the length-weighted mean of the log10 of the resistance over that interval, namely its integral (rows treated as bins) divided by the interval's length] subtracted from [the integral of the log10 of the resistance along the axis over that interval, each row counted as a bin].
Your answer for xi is 15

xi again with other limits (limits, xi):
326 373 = 10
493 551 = 18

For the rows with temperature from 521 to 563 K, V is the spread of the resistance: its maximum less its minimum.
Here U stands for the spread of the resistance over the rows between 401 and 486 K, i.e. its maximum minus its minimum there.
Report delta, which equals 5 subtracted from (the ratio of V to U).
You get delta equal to -4.52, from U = 0.71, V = 0.34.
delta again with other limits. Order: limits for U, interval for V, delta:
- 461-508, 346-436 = -3.42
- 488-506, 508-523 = -4.38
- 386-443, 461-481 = -4.29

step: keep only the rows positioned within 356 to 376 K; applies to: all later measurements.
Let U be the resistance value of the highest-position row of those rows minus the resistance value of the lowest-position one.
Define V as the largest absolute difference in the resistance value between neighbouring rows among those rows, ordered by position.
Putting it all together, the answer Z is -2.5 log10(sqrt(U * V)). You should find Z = 3.2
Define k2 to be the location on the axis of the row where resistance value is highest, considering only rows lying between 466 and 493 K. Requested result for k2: 467.0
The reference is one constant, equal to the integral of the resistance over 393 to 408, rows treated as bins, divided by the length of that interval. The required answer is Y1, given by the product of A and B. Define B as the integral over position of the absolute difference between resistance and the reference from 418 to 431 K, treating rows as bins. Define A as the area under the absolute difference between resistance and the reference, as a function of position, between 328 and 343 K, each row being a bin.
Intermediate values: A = 1.9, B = 4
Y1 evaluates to 8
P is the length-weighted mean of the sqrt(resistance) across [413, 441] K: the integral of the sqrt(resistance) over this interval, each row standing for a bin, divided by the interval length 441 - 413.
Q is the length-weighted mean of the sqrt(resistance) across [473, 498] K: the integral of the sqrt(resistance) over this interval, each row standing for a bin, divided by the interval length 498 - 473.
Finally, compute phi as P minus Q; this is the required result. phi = -0.04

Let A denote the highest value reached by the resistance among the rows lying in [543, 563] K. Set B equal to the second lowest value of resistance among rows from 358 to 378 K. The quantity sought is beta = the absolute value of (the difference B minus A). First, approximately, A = 2.226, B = 1.708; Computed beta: 0.52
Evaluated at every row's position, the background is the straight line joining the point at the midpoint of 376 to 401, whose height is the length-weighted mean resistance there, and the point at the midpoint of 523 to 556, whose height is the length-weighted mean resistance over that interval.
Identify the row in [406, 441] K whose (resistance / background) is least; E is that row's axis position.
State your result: 407.0 K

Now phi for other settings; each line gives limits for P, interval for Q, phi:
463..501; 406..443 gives 0.07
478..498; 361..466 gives 0.07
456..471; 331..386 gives 0.22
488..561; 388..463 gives 0.05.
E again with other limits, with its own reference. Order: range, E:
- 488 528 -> 522.0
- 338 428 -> 399.5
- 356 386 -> 384.5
